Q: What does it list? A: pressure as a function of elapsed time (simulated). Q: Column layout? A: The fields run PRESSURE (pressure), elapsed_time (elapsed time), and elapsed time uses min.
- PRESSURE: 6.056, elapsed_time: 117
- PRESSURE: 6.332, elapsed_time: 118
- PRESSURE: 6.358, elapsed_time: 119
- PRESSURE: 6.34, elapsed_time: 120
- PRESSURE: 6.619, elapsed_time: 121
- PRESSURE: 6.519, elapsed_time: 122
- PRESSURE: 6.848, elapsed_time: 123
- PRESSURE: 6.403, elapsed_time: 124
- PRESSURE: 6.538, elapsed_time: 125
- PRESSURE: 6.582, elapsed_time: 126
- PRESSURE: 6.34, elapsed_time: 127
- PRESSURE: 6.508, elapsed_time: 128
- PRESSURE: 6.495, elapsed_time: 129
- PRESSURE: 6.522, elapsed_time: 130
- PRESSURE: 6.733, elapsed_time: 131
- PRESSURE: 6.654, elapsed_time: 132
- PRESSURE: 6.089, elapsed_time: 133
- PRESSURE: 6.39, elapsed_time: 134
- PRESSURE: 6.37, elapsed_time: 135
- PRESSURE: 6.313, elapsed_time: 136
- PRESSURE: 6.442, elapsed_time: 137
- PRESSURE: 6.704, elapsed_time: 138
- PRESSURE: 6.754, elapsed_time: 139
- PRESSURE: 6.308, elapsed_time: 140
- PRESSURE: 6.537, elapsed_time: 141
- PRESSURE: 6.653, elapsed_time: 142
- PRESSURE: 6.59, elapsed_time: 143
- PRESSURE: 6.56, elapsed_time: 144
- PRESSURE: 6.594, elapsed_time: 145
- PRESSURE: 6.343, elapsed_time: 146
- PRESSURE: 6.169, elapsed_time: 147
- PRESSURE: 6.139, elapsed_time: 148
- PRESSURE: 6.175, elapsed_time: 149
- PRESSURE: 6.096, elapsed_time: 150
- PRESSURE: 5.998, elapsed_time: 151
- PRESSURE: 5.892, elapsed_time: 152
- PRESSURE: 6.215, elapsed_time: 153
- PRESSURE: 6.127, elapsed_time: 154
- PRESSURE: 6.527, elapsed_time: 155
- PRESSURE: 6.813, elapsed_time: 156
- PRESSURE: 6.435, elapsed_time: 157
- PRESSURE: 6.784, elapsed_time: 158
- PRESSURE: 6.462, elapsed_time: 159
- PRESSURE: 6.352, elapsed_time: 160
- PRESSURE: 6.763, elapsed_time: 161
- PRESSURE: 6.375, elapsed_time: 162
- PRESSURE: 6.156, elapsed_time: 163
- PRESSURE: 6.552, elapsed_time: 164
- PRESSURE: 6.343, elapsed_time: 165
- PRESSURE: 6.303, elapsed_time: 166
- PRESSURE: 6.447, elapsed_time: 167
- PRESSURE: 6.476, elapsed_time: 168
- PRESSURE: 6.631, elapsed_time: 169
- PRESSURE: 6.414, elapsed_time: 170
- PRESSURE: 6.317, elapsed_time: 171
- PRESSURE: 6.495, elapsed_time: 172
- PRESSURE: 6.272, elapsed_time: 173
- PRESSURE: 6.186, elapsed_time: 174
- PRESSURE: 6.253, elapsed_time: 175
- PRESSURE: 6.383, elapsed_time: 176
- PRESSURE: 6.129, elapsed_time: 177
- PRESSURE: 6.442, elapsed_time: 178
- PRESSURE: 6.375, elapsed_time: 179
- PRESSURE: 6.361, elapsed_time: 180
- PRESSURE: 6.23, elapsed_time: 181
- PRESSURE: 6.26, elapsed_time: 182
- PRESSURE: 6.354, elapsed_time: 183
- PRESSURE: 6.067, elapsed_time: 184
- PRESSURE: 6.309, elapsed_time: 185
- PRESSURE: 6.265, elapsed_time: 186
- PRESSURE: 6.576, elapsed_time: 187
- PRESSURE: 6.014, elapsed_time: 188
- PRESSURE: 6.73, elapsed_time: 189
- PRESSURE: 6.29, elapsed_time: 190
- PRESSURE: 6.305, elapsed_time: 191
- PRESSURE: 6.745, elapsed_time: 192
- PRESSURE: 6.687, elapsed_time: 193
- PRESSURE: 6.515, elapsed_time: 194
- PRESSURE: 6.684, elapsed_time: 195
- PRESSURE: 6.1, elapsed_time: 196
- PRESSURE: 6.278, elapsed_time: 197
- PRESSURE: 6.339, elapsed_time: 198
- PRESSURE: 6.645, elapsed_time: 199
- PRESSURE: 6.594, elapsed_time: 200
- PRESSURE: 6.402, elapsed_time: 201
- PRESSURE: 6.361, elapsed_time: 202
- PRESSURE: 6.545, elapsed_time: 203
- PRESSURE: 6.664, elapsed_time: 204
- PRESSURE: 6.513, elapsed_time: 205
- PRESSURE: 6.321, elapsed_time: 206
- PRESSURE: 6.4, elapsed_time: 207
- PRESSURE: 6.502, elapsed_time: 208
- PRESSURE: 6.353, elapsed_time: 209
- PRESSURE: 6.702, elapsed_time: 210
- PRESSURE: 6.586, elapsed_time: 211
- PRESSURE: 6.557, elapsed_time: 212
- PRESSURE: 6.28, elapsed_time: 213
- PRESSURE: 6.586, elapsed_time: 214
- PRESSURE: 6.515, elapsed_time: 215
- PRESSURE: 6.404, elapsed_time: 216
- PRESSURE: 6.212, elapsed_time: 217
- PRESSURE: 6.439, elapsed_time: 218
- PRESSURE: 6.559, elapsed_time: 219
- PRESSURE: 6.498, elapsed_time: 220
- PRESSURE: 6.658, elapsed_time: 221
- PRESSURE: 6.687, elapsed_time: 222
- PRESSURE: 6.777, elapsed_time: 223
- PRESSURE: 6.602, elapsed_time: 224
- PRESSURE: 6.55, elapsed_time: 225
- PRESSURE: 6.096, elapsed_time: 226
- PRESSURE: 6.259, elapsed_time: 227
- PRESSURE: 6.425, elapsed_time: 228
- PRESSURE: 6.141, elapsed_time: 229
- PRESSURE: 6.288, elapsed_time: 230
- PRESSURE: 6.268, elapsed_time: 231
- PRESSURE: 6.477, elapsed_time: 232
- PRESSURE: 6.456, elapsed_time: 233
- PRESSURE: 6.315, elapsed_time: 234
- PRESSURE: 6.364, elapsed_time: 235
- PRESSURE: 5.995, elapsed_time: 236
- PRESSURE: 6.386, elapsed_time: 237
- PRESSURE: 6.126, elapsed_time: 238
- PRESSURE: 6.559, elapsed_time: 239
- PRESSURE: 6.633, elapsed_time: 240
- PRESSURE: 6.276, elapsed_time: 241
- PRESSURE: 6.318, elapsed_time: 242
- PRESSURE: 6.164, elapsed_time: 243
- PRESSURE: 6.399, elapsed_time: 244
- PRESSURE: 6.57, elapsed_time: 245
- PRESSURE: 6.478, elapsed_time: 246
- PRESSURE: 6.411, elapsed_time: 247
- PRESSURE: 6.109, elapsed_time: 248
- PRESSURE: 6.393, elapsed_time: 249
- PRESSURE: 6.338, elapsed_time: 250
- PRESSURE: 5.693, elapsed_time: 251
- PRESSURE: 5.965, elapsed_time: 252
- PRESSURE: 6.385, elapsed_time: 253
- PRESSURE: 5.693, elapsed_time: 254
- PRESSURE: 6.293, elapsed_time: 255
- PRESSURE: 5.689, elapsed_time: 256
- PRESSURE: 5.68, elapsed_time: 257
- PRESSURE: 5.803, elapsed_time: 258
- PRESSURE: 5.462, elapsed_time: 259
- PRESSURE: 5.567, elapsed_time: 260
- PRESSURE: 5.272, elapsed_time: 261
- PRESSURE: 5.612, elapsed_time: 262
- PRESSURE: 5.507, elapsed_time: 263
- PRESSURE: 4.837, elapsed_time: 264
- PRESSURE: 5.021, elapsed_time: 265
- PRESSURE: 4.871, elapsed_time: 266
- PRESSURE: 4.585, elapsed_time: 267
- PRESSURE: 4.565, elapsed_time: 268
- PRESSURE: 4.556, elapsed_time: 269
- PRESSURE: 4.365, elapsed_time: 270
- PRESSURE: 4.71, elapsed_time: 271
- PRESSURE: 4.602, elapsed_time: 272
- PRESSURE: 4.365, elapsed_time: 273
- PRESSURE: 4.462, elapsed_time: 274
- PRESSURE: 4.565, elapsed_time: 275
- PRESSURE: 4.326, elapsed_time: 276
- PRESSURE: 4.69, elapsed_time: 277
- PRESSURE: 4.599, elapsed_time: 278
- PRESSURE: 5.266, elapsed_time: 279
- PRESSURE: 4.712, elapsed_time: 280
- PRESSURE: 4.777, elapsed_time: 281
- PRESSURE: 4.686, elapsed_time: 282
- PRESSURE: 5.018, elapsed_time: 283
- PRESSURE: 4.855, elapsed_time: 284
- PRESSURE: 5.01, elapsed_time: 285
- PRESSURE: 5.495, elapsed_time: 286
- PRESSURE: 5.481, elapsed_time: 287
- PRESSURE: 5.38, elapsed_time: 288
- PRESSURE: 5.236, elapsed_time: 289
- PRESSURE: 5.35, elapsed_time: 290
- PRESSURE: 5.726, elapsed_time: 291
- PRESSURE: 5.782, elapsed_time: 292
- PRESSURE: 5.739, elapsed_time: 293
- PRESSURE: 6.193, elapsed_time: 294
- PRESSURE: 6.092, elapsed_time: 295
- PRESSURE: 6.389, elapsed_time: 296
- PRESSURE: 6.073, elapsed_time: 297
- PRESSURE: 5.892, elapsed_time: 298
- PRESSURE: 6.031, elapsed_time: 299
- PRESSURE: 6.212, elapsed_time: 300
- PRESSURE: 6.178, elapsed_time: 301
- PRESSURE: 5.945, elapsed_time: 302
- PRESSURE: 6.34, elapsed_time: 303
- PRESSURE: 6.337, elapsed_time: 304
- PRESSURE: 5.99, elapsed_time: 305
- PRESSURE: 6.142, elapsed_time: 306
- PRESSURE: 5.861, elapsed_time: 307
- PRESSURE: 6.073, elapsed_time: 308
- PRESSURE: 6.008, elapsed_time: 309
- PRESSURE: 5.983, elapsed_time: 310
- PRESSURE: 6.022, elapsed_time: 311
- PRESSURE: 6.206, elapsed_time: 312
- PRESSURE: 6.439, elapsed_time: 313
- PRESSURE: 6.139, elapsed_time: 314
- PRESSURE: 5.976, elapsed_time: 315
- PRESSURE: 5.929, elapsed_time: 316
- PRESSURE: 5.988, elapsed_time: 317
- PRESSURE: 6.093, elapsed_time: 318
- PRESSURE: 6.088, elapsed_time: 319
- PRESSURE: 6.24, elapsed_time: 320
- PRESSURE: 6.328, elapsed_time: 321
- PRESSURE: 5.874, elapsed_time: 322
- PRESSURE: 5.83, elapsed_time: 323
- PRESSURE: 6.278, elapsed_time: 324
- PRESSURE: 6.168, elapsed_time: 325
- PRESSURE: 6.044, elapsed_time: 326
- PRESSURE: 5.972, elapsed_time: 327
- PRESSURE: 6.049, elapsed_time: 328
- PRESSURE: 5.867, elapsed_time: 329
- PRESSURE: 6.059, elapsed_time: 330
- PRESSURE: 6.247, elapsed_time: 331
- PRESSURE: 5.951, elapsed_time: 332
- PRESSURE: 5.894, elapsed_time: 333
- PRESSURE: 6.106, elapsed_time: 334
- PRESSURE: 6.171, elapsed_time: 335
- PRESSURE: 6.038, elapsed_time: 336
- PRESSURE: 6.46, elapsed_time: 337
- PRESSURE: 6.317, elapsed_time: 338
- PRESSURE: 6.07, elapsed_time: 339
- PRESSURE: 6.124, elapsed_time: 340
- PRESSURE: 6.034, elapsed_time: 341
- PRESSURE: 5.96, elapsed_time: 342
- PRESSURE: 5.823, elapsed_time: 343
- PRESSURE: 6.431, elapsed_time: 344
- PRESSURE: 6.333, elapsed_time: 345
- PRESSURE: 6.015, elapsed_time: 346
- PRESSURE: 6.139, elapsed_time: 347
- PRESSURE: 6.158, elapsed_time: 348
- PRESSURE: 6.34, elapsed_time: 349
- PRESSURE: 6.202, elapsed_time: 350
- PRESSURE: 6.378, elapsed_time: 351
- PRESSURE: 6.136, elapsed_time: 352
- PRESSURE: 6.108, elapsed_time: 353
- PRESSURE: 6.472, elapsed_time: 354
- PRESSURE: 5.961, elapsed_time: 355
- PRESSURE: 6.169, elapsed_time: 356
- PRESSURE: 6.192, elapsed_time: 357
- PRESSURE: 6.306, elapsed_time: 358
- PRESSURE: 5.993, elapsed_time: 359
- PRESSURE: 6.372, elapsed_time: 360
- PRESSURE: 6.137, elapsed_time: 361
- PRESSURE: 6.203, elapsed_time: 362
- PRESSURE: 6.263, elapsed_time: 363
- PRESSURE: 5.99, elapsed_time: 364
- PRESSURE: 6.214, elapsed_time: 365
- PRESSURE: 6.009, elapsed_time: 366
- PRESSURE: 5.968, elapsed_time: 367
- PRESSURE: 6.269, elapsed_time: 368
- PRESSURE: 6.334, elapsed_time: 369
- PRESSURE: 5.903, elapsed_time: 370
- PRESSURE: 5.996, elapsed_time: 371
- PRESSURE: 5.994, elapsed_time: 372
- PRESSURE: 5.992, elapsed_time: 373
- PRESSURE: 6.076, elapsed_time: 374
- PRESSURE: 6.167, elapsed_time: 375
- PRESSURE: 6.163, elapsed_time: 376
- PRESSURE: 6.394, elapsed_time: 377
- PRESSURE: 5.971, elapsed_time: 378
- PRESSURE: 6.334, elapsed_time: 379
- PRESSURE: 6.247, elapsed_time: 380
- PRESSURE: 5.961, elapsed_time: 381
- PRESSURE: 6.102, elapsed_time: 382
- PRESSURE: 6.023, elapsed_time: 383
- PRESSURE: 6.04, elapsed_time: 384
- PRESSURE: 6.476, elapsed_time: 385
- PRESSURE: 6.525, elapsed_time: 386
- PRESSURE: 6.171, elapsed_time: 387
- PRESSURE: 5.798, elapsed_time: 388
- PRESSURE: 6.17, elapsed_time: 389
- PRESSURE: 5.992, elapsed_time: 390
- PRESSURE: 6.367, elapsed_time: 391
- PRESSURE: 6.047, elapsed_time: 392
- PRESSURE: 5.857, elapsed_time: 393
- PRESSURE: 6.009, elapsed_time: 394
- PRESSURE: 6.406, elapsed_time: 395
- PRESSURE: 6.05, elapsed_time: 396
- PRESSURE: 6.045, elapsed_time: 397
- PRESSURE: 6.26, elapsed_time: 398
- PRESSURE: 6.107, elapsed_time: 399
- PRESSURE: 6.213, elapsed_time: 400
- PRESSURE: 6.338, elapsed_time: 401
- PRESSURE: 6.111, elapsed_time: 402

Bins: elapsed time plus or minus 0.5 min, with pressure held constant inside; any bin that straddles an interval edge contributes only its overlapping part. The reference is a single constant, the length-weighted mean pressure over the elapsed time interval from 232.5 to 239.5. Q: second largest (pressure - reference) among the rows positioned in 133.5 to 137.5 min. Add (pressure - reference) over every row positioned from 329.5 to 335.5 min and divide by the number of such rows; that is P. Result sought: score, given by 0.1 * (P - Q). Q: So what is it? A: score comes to -0.032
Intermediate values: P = -0.2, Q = 0.08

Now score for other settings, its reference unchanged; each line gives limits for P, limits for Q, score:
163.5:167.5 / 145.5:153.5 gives 0.020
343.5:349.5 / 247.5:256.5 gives -0.015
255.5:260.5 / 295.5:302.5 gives -0.057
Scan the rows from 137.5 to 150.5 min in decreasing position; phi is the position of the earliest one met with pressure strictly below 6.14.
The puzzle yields 150 min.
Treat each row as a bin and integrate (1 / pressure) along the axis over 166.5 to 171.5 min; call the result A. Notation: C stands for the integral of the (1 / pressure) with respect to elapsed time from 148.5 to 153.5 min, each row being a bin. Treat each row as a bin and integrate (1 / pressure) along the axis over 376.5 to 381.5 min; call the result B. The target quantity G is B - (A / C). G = -0.13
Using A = 0.775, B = 0.810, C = 0.823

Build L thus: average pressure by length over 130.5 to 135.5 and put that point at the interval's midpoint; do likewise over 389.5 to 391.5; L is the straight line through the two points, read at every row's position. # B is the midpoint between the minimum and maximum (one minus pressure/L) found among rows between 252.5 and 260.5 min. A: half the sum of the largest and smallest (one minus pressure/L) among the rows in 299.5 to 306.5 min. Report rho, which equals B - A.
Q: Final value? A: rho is 0.04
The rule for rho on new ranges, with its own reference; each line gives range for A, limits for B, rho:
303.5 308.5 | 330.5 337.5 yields -0.02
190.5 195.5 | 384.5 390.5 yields 0.03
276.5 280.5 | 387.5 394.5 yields -0.20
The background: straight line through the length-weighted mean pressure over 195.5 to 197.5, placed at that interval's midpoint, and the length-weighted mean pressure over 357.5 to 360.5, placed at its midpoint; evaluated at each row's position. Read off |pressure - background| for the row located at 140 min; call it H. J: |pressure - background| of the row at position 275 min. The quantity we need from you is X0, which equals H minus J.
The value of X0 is -1.5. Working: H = 0.13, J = 1.64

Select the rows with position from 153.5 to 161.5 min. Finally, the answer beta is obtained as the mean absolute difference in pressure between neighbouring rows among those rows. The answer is 0.32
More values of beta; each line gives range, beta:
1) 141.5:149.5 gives 0.09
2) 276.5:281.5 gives 0.34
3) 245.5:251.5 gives 0.27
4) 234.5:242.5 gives 0.28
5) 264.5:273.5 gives 0.17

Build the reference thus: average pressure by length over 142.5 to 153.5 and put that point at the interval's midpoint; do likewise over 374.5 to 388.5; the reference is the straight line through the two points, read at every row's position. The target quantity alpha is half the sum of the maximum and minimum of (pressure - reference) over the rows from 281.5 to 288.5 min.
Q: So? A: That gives -1.11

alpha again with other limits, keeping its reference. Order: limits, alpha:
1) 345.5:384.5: 0.01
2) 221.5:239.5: 0.16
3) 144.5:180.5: 0.10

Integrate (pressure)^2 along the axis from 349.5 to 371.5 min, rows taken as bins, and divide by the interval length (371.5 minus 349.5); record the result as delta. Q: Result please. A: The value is 38.0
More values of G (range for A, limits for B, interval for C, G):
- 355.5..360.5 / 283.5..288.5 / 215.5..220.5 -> -0.08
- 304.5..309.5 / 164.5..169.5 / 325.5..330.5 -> -0.22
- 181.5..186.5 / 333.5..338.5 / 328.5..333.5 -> -0.16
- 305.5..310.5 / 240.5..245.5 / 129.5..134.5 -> -0.29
